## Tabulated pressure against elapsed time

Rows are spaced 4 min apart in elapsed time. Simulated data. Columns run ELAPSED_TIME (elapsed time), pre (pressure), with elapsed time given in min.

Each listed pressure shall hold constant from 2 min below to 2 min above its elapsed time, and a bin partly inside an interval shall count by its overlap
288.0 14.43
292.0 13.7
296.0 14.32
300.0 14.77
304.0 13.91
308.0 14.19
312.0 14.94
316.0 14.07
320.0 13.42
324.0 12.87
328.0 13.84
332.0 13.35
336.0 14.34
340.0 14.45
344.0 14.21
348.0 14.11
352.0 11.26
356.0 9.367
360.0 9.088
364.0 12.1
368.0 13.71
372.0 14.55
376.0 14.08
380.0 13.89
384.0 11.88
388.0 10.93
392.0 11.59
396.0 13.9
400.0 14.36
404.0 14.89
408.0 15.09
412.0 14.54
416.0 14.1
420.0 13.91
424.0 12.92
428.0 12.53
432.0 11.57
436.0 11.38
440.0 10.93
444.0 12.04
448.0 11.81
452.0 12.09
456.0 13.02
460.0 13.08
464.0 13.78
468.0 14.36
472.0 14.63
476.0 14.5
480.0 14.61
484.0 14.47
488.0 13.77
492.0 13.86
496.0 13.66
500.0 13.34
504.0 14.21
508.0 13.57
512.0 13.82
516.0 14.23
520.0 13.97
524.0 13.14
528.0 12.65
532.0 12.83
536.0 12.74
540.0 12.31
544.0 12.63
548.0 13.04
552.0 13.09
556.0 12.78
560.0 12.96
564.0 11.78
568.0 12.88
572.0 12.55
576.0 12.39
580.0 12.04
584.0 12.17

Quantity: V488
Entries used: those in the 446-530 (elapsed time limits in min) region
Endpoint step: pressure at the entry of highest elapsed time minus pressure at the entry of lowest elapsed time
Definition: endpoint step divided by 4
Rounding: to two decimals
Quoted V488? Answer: 0.21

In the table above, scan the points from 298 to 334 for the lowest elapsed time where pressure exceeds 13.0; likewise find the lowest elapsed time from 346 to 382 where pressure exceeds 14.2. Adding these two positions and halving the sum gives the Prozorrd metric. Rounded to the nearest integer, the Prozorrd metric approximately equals 336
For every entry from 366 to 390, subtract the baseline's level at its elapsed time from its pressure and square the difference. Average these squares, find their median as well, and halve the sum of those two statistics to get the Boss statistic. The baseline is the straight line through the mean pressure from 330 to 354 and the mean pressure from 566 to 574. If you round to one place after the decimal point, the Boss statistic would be 1.2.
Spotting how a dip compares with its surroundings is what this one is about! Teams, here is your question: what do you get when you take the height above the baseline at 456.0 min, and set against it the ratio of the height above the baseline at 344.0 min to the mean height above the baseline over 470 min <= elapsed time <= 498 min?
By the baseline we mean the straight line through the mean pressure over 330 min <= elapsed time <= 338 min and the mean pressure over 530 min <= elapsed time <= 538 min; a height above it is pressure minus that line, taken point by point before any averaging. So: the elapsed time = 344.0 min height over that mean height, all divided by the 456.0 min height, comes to -2.0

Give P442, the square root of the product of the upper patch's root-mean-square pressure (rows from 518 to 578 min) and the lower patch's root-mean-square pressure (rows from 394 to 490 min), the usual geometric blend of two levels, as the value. 13.1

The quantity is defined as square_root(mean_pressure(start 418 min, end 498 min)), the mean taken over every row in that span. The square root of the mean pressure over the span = 3.626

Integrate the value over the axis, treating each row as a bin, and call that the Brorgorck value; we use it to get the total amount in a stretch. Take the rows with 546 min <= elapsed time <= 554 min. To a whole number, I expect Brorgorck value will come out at 105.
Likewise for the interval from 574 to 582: 98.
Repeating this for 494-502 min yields 108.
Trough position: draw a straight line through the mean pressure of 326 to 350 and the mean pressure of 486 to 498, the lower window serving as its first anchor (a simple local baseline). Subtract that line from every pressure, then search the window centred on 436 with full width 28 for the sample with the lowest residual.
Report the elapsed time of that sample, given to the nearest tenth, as 440.0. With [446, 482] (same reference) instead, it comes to 448.0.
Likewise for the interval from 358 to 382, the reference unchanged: 360.0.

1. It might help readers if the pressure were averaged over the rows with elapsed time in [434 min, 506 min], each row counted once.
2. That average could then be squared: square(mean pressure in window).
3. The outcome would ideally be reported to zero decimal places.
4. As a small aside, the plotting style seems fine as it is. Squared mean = 177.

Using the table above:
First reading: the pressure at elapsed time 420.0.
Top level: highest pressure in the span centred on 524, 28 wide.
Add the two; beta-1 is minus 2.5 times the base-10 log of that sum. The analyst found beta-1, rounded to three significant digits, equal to -3.62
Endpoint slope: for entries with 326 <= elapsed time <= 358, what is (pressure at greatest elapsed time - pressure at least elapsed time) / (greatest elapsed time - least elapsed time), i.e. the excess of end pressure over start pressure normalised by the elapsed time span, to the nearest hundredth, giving -0.16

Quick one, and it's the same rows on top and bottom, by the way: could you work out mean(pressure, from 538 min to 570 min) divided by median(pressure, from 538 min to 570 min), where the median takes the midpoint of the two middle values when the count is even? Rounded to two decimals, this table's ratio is 0.99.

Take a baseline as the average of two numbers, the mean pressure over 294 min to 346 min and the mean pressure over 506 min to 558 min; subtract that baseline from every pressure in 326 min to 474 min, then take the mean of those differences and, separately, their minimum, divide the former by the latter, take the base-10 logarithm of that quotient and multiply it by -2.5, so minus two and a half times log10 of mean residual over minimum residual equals 2.2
